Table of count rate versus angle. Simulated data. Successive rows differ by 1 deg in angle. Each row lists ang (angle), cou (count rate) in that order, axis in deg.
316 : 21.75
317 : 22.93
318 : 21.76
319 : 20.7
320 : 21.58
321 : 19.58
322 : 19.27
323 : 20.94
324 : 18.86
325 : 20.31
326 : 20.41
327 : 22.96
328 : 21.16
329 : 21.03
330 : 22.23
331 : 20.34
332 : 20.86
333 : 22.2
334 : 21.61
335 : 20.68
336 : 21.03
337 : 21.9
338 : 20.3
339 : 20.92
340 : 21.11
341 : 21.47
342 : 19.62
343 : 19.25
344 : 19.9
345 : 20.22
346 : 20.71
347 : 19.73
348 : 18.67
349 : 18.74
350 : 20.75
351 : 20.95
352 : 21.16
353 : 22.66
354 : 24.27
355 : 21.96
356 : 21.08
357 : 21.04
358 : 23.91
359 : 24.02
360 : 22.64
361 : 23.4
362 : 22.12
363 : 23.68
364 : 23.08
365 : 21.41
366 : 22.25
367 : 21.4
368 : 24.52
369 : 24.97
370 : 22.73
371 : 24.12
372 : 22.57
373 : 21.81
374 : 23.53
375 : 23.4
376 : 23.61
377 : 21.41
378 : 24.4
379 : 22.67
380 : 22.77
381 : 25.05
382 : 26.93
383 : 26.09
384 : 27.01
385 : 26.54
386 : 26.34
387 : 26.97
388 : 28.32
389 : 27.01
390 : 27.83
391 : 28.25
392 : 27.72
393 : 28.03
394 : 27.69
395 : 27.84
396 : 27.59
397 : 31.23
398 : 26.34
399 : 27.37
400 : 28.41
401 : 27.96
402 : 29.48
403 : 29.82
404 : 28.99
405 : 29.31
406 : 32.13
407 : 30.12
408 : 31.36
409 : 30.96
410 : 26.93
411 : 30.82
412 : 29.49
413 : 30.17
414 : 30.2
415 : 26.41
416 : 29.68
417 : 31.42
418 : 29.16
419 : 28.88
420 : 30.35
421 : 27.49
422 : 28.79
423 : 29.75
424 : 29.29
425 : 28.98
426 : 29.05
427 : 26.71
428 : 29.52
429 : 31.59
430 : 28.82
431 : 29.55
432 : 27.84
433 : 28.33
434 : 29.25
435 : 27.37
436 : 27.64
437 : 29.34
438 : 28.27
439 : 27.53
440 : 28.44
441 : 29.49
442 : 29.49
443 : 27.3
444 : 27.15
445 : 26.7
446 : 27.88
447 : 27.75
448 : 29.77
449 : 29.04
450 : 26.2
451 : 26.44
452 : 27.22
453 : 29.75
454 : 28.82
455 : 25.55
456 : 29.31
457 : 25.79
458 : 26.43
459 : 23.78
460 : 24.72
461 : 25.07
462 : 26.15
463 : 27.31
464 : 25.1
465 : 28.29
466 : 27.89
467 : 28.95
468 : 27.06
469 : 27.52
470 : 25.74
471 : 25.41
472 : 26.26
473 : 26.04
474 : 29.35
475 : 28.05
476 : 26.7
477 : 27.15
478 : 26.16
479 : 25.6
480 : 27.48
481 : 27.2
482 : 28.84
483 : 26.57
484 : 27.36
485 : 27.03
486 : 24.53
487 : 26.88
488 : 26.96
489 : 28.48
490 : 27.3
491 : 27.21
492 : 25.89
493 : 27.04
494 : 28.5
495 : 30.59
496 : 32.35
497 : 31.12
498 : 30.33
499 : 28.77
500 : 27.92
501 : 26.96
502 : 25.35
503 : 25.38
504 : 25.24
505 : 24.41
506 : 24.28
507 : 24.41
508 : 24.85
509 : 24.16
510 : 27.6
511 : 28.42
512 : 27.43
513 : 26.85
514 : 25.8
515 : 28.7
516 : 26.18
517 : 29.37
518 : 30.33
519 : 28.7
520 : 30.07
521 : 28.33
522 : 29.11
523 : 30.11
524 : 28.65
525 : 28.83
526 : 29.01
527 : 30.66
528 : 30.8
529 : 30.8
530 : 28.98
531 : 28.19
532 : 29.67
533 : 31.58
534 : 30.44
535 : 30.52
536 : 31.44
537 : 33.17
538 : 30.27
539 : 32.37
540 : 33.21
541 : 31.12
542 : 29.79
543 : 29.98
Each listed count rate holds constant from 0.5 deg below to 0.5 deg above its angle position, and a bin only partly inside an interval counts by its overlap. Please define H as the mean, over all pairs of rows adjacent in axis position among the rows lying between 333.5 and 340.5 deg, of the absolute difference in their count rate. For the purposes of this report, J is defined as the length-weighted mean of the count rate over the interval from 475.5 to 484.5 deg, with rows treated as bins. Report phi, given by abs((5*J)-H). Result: 134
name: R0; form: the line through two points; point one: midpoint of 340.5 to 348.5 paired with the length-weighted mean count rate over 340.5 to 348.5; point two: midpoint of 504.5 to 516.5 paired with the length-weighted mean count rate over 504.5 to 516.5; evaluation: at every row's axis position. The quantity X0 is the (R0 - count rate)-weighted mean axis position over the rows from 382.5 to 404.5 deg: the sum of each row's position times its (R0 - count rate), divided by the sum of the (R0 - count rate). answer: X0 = 394.0 deg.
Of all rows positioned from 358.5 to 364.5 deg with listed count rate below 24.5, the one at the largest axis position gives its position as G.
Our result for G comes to 364 deg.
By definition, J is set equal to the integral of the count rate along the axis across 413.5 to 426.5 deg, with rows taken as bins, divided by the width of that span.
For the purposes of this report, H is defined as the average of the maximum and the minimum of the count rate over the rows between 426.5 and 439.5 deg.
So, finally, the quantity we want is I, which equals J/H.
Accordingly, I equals 1.0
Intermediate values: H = 29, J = 29.2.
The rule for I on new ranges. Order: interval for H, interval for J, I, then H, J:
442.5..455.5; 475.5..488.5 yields 1.0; 28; 26.8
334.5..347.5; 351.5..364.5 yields 1.1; 21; 22.7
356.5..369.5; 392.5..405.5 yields 1.2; 23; 28.5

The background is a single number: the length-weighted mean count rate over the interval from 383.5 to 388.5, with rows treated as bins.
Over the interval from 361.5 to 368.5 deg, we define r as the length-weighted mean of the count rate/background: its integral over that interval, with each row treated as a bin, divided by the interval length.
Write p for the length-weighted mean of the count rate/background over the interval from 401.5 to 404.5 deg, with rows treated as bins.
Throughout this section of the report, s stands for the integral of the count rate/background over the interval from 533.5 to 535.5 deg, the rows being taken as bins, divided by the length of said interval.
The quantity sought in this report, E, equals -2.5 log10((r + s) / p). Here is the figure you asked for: -0.6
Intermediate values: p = 1.09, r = 0.84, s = 1.13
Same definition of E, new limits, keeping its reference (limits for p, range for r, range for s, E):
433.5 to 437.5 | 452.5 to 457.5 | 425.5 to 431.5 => -0.8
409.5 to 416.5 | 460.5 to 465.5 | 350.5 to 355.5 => -0.6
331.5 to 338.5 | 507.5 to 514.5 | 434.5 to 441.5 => -1.0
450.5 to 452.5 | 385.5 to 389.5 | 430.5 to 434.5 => -0.8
